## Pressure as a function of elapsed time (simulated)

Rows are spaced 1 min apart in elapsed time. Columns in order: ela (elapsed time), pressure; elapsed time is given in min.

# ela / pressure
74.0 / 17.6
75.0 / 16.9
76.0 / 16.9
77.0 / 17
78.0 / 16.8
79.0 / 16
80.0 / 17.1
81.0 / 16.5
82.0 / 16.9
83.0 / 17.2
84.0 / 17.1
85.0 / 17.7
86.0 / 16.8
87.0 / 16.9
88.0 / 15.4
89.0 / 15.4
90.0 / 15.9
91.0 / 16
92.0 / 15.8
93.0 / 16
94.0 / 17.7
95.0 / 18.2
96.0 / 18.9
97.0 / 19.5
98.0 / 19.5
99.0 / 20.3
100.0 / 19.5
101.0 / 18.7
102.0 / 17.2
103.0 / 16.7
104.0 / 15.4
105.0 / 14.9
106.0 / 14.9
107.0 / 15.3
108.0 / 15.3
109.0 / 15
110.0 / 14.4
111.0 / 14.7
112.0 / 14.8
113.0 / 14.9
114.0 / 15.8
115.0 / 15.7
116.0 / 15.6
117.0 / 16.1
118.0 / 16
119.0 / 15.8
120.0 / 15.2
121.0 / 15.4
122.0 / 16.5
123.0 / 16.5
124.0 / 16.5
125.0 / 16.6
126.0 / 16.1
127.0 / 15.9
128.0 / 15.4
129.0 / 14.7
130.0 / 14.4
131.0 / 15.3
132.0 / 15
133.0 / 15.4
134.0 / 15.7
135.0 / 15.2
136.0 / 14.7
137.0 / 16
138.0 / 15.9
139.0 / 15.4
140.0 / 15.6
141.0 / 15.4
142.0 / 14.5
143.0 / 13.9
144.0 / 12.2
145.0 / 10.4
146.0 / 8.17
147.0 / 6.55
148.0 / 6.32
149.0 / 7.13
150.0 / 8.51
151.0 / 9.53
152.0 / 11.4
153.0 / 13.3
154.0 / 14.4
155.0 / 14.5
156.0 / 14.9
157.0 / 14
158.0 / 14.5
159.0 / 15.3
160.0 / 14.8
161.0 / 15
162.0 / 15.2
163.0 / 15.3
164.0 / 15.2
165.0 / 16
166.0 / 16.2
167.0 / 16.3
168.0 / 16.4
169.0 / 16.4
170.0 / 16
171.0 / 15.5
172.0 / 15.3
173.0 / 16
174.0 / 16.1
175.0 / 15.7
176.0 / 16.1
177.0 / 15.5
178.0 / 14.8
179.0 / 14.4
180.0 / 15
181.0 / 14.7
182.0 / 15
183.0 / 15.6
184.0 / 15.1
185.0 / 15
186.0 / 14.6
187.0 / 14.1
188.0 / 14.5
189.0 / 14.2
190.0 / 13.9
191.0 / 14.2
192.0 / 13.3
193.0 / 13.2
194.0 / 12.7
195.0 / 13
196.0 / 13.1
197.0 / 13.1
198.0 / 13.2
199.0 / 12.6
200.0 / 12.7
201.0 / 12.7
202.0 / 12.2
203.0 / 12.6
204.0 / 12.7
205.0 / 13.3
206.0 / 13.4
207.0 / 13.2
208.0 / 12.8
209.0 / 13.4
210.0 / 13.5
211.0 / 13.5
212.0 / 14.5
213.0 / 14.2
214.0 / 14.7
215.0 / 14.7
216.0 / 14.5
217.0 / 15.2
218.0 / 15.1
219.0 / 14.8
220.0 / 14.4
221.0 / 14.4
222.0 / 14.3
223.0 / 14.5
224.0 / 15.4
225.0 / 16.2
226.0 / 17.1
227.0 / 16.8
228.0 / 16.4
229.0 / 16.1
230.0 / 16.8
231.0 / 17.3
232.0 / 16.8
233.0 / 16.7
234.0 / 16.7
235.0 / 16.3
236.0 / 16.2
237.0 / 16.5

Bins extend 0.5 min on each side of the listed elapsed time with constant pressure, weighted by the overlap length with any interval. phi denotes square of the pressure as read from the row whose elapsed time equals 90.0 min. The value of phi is 253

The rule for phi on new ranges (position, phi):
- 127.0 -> 253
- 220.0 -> 207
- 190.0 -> 193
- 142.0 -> 210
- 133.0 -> 237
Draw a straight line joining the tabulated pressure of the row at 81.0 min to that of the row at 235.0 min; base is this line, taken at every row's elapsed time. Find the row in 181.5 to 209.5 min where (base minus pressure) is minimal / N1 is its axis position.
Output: 183.0 min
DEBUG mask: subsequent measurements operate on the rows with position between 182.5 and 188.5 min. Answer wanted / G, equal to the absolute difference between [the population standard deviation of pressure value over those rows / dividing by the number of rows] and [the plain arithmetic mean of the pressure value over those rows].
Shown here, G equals 14.3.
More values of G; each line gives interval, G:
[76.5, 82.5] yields 16.3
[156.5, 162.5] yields 14.4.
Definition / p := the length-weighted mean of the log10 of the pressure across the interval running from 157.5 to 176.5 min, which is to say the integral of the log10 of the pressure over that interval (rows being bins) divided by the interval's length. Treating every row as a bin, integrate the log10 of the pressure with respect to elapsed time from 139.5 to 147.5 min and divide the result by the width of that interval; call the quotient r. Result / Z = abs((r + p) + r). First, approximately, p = 1.19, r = 1.065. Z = 3.32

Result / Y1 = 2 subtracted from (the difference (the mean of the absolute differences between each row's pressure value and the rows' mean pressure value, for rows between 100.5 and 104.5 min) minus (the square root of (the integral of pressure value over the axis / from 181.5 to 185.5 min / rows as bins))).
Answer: -8.84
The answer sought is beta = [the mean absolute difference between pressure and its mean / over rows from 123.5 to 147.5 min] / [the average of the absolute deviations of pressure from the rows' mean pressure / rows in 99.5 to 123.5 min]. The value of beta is 2.0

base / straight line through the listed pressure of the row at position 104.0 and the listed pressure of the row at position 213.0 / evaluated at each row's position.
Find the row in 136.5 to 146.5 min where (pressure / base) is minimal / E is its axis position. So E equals 146.0 min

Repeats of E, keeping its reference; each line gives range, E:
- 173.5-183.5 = 179.0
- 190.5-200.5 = 199.0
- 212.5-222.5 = 213.0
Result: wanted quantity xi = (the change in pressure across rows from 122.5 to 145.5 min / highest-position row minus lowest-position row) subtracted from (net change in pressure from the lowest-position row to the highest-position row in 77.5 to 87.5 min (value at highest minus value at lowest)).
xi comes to 6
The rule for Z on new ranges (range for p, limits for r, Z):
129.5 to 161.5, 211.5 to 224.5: 3.44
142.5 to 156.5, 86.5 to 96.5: 3.45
